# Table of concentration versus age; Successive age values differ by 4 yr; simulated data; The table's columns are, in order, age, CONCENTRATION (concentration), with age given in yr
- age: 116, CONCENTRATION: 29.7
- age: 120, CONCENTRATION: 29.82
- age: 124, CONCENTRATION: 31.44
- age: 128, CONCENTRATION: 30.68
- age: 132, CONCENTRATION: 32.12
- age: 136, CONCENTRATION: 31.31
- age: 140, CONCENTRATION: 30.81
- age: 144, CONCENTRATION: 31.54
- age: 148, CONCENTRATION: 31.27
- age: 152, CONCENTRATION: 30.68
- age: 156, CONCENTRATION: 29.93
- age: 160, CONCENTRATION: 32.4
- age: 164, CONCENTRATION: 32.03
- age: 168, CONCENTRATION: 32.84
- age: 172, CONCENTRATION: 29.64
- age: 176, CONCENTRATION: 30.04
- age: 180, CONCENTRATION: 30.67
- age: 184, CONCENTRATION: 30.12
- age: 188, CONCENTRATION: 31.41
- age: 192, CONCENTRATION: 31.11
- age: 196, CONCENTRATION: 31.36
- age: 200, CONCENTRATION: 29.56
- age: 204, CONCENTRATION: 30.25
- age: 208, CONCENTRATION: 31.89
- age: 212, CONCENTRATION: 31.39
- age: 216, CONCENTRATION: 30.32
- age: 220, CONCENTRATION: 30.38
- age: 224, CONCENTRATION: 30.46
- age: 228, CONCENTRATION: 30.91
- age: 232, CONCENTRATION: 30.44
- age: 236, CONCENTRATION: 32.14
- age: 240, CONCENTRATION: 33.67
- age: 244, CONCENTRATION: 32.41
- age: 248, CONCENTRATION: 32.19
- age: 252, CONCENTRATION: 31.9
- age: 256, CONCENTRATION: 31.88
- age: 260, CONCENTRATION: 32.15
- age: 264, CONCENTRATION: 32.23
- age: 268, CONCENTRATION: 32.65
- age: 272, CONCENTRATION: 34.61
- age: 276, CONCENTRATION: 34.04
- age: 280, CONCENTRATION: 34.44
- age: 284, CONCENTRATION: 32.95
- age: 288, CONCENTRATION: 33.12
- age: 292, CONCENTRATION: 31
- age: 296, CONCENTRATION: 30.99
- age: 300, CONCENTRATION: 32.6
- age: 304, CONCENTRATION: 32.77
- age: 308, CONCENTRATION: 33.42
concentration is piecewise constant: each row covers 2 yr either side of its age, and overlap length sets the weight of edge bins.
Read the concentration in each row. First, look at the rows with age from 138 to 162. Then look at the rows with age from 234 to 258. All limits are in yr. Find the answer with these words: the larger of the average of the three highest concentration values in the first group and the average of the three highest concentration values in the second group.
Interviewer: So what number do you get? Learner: 32.8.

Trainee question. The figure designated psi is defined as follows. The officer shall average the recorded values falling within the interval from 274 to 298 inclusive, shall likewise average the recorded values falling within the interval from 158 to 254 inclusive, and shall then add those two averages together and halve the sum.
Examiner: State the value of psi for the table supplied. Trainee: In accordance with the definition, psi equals 31.99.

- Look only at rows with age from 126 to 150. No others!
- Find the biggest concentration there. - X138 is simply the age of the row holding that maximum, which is 132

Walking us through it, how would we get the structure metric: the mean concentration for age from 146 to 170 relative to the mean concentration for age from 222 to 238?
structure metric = 1.02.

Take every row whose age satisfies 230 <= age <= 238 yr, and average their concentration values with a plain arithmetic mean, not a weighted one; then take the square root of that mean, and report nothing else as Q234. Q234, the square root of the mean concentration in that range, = 5.59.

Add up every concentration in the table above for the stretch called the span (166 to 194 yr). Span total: 216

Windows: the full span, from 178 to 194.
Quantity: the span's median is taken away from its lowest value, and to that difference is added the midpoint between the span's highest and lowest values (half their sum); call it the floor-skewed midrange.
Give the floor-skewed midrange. 30.0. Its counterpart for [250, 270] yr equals 32.0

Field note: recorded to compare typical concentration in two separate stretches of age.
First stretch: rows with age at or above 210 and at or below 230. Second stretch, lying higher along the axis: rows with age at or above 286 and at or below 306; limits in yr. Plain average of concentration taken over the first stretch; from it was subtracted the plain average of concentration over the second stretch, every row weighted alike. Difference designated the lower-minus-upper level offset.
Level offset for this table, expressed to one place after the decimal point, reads -1.4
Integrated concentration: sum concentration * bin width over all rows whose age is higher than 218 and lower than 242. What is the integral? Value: 752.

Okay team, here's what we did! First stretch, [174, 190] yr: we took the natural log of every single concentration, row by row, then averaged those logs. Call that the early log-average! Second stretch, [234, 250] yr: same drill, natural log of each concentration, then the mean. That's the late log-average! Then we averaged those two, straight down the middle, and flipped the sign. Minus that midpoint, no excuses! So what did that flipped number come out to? -3.45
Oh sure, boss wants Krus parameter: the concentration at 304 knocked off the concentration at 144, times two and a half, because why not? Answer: -3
